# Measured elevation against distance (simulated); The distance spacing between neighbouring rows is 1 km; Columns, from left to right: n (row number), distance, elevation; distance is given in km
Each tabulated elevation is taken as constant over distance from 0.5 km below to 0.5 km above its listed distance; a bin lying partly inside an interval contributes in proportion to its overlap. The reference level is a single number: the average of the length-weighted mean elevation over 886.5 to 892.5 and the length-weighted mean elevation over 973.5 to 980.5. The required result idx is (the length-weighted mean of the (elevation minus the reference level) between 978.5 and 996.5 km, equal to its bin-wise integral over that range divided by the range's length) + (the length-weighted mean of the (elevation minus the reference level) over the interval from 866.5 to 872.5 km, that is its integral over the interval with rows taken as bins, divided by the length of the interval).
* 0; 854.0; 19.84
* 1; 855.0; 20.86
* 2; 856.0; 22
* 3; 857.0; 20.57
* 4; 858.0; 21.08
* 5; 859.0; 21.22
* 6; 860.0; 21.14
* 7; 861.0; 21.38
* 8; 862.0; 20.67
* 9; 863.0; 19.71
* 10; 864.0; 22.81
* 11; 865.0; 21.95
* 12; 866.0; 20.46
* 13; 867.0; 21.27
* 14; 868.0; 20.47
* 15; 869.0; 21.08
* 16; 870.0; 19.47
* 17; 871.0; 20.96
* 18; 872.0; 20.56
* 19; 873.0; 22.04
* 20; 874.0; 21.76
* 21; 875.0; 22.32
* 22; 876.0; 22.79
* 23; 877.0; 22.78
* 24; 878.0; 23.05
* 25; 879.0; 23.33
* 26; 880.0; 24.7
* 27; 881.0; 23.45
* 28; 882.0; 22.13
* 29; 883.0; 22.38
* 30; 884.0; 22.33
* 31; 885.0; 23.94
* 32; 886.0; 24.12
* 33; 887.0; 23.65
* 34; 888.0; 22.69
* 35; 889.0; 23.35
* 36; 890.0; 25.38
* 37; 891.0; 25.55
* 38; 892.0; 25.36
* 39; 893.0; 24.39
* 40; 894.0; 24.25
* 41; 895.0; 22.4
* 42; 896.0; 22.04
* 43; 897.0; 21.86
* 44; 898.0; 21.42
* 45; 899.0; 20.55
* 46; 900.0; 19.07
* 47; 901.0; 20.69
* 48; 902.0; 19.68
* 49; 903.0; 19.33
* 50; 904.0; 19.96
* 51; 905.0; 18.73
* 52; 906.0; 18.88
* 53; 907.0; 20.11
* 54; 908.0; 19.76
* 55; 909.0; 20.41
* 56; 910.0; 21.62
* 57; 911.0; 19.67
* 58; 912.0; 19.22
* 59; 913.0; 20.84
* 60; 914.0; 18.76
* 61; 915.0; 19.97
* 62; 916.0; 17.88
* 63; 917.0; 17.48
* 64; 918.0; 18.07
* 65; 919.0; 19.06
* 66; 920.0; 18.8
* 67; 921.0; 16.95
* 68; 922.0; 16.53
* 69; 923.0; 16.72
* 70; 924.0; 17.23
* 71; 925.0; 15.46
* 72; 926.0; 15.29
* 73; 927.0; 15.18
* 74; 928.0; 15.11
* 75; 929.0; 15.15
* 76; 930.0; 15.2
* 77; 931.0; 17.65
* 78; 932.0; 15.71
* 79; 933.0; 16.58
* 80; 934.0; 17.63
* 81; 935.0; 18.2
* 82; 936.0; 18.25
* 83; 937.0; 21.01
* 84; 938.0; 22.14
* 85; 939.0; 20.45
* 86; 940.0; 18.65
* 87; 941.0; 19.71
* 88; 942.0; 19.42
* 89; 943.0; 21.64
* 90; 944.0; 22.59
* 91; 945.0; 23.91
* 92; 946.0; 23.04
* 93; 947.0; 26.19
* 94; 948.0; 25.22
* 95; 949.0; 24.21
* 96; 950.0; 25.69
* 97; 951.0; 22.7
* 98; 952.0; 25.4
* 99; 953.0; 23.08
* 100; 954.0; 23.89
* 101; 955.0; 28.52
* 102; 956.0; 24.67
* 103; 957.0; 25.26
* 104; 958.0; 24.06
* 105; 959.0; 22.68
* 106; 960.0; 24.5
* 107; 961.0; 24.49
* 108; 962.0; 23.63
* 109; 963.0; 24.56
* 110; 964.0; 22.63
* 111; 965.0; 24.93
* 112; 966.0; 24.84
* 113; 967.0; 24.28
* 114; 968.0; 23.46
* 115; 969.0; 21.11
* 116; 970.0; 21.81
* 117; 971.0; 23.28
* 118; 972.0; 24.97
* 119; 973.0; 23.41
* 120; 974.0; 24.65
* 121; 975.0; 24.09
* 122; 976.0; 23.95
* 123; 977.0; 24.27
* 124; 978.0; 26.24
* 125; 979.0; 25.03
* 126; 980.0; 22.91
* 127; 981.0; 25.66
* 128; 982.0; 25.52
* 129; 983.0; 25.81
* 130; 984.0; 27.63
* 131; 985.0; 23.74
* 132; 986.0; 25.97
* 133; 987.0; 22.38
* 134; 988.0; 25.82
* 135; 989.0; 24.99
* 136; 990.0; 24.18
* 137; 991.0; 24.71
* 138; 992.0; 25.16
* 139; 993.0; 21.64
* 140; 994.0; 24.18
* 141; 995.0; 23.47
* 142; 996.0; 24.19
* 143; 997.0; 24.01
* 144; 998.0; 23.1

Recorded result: -3.5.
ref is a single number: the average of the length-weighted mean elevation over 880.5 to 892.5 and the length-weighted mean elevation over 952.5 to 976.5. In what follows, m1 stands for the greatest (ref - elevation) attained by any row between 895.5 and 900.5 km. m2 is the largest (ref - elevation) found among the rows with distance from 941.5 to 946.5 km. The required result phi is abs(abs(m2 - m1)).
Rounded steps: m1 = 4.8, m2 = 4.4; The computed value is 0.35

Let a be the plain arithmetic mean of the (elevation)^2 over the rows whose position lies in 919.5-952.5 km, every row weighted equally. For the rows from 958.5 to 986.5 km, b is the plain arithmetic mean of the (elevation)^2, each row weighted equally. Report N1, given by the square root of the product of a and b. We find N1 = 482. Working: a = 393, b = 592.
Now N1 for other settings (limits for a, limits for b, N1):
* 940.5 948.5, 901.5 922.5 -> 438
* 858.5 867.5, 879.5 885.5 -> 491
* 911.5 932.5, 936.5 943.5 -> 355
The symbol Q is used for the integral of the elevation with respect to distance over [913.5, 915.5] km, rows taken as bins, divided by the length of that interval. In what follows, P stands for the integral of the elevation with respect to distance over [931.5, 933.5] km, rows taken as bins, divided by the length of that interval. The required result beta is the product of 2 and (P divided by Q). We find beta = 1.7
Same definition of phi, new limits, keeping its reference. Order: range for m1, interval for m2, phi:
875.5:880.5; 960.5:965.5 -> 0.15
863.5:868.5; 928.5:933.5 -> 5.31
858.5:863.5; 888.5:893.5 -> 3.64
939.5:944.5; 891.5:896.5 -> 3.39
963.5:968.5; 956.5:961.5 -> 0.05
